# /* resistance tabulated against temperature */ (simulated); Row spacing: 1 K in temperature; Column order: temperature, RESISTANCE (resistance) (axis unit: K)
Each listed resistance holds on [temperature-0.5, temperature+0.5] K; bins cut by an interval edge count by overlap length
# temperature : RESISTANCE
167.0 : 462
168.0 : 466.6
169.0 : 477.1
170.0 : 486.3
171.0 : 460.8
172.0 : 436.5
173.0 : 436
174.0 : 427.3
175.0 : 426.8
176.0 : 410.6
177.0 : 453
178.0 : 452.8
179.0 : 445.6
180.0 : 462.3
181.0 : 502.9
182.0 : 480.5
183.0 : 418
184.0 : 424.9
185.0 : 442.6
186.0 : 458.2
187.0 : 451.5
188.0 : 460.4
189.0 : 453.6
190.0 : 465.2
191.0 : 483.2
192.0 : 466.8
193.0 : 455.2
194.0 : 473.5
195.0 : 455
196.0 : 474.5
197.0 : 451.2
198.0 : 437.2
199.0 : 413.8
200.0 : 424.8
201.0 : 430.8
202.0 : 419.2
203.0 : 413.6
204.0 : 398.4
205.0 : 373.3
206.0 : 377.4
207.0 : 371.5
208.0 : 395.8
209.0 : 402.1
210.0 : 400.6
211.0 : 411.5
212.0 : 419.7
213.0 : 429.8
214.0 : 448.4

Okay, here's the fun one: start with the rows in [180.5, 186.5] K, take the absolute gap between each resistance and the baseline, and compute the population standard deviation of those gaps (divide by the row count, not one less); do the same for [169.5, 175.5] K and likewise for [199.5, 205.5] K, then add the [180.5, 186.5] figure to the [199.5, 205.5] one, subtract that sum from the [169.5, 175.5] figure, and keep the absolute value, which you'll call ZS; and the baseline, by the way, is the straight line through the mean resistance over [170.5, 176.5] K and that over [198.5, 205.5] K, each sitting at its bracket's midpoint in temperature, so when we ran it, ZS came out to 19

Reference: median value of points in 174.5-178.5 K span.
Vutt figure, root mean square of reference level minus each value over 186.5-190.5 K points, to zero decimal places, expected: 19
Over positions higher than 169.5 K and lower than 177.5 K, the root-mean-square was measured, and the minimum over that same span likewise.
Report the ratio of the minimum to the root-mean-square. 0.927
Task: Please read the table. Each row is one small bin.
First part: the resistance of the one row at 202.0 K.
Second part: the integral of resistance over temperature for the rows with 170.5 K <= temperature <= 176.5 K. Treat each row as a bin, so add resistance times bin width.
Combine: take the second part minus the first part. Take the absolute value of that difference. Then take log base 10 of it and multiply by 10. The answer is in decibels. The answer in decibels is 33.4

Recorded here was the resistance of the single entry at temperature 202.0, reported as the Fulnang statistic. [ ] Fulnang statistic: 419.2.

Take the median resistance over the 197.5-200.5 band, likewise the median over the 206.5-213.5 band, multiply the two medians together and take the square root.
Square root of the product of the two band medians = 413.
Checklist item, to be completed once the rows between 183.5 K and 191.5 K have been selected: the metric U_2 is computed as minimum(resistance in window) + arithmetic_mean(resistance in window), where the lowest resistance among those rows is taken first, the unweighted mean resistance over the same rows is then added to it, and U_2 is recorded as 880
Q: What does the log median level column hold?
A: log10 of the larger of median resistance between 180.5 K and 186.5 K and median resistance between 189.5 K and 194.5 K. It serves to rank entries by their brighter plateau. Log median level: 2.67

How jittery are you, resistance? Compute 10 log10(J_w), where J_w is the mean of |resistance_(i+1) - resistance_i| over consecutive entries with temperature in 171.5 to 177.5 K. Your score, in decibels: 11.4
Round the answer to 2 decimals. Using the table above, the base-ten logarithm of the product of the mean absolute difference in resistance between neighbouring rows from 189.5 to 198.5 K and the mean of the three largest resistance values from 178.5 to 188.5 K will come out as 3.92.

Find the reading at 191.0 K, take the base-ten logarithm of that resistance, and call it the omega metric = 2.68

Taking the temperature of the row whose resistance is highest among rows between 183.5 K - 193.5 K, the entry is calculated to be 191.0 K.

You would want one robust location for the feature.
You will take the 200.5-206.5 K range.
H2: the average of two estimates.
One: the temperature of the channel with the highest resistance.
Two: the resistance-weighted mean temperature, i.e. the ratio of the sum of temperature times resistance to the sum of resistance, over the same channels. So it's 202.2 K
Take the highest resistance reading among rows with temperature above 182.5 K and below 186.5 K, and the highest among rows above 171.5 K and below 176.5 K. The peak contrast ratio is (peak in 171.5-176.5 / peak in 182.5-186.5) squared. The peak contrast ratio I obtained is 0.91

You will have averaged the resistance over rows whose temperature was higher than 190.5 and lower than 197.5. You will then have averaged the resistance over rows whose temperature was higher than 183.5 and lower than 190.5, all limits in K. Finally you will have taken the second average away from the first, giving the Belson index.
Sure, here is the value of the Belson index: 15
